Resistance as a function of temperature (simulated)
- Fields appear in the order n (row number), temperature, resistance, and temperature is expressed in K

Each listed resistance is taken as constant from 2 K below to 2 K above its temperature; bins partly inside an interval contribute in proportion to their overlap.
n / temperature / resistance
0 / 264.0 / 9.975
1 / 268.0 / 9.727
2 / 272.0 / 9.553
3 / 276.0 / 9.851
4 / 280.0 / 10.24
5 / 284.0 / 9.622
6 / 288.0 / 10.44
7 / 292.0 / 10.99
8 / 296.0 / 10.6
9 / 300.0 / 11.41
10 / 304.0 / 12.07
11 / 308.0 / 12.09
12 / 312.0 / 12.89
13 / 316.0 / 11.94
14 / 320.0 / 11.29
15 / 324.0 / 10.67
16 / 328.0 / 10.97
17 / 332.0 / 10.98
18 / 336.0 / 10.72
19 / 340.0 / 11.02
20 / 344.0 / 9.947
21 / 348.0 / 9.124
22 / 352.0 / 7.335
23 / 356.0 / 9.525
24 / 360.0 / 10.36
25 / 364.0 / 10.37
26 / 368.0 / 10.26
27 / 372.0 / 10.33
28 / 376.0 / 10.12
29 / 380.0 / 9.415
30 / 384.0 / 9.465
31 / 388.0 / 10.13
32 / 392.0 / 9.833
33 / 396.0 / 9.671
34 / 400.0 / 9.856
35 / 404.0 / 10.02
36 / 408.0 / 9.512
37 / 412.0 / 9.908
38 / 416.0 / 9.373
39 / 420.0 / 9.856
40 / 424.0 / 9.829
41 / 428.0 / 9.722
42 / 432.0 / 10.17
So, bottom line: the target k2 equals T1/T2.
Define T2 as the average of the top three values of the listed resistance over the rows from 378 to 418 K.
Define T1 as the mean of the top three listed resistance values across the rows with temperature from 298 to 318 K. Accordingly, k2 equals 1.23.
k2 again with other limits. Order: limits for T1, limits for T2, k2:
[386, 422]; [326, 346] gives 0.91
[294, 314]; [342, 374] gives 1.19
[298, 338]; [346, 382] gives 1.19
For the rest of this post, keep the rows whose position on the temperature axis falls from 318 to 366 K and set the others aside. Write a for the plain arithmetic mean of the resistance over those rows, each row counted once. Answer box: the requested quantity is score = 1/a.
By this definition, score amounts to 0.098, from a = 10.19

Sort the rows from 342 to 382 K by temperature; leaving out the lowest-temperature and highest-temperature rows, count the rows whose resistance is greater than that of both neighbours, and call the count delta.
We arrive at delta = 2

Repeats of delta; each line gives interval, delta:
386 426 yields 3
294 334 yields 1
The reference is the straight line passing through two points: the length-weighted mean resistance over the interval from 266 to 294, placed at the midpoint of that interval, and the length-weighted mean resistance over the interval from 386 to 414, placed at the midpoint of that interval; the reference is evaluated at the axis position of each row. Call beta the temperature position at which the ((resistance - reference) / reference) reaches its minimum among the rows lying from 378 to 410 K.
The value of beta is 380.0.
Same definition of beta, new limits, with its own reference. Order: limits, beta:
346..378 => 352.0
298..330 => 324.0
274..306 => 284.0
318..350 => 348.0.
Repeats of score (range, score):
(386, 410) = 0.102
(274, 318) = 0.090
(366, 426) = 0.102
